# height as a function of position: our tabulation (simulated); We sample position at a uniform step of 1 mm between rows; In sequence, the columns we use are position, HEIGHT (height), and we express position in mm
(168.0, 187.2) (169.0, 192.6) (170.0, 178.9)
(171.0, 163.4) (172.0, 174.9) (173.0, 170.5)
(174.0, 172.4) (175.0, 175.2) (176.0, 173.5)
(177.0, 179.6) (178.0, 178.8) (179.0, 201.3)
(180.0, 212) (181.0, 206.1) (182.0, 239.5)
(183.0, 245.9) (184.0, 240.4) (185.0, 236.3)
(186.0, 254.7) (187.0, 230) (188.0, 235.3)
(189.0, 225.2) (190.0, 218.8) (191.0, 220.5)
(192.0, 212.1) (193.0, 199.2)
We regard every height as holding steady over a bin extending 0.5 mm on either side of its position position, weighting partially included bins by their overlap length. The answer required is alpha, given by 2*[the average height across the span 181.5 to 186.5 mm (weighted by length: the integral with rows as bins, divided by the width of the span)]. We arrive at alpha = 487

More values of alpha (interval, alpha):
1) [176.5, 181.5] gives 391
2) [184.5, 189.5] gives 473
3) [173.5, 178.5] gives 352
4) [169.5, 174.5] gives 344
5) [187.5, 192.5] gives 445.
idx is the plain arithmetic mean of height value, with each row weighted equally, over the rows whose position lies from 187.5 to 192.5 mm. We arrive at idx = 222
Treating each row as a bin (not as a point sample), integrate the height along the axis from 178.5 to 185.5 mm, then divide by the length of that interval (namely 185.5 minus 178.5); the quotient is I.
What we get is 226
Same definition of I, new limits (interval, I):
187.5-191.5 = 225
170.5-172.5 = 169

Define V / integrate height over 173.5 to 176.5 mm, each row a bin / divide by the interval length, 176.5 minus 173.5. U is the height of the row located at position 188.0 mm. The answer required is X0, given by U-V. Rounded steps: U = 235.3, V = 174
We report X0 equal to 62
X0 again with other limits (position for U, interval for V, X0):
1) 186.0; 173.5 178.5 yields 79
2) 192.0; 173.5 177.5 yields 37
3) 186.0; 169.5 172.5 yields 82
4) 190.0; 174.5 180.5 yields 32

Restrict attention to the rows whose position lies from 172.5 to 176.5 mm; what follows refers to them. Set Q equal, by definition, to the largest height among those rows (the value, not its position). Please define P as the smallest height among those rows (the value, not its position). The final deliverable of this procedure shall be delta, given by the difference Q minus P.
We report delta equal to 5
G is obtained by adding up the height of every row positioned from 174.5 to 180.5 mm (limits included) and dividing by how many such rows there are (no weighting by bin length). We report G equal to 187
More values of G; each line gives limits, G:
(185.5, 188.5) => 240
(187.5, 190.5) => 226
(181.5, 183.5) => 243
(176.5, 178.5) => 179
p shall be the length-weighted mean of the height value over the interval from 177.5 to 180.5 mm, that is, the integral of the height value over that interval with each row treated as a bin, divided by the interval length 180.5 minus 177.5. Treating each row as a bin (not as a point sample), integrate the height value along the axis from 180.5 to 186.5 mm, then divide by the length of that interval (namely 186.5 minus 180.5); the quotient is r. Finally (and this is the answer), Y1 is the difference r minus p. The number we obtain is 40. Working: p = 197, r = 237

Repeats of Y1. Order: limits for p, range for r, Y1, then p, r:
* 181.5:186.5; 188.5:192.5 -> -24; 243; 219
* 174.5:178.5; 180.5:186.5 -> 60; 177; 237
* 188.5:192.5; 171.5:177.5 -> -45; 219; 174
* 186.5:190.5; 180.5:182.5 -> -5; 227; 223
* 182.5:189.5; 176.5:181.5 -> -43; 238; 196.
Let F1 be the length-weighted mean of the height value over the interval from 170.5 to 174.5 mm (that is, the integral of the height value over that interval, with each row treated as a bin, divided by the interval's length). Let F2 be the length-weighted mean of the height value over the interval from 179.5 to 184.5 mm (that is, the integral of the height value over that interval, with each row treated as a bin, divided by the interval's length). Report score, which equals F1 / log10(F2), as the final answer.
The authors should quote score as 72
